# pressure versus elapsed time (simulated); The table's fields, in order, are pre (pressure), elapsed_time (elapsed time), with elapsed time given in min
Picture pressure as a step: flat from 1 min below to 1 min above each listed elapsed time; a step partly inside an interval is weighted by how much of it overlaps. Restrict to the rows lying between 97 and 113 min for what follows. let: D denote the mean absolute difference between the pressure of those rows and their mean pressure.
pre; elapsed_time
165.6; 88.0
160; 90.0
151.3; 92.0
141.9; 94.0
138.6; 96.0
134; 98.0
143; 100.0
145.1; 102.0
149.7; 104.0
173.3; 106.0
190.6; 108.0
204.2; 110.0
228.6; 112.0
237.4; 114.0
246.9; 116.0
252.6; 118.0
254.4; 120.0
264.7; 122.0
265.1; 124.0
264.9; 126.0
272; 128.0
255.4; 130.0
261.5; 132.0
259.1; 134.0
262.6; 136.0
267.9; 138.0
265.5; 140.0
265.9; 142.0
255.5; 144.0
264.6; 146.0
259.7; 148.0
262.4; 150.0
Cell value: 28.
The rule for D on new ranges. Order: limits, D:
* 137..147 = 3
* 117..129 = 6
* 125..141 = 4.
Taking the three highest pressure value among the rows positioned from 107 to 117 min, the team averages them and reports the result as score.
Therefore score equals 238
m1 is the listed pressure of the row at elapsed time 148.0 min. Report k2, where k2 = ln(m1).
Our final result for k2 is 5.56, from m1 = 259.7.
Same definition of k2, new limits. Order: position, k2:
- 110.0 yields 5.32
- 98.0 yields 4.90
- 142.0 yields 5.58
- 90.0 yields 5.08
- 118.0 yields 5.53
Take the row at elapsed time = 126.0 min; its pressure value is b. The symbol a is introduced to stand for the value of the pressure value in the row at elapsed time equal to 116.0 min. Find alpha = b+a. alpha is 512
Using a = 246.9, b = 264.9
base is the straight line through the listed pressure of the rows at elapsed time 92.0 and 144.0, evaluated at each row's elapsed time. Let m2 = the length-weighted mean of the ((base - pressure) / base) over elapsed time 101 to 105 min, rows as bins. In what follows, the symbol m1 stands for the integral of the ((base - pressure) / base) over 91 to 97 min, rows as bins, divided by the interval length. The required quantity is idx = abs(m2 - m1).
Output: 0.08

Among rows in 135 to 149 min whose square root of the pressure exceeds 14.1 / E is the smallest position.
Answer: 136.0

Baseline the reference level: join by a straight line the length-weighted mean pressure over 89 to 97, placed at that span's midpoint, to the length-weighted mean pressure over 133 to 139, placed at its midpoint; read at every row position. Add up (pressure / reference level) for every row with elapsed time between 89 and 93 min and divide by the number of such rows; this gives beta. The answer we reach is 1.09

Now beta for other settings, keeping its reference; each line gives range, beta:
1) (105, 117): 1.08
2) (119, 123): 1.16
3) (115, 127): 1.16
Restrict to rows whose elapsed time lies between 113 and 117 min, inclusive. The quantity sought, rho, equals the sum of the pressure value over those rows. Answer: 484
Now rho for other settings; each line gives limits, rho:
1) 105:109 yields 364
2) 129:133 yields 517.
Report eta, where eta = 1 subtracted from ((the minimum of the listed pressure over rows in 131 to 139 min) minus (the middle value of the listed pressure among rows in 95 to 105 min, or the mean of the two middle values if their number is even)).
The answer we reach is 115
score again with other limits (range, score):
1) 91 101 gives 145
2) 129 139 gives 264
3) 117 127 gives 265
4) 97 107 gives 156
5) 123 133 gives 267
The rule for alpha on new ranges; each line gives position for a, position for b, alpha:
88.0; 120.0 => 420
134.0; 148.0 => 519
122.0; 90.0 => 425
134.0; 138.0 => 527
